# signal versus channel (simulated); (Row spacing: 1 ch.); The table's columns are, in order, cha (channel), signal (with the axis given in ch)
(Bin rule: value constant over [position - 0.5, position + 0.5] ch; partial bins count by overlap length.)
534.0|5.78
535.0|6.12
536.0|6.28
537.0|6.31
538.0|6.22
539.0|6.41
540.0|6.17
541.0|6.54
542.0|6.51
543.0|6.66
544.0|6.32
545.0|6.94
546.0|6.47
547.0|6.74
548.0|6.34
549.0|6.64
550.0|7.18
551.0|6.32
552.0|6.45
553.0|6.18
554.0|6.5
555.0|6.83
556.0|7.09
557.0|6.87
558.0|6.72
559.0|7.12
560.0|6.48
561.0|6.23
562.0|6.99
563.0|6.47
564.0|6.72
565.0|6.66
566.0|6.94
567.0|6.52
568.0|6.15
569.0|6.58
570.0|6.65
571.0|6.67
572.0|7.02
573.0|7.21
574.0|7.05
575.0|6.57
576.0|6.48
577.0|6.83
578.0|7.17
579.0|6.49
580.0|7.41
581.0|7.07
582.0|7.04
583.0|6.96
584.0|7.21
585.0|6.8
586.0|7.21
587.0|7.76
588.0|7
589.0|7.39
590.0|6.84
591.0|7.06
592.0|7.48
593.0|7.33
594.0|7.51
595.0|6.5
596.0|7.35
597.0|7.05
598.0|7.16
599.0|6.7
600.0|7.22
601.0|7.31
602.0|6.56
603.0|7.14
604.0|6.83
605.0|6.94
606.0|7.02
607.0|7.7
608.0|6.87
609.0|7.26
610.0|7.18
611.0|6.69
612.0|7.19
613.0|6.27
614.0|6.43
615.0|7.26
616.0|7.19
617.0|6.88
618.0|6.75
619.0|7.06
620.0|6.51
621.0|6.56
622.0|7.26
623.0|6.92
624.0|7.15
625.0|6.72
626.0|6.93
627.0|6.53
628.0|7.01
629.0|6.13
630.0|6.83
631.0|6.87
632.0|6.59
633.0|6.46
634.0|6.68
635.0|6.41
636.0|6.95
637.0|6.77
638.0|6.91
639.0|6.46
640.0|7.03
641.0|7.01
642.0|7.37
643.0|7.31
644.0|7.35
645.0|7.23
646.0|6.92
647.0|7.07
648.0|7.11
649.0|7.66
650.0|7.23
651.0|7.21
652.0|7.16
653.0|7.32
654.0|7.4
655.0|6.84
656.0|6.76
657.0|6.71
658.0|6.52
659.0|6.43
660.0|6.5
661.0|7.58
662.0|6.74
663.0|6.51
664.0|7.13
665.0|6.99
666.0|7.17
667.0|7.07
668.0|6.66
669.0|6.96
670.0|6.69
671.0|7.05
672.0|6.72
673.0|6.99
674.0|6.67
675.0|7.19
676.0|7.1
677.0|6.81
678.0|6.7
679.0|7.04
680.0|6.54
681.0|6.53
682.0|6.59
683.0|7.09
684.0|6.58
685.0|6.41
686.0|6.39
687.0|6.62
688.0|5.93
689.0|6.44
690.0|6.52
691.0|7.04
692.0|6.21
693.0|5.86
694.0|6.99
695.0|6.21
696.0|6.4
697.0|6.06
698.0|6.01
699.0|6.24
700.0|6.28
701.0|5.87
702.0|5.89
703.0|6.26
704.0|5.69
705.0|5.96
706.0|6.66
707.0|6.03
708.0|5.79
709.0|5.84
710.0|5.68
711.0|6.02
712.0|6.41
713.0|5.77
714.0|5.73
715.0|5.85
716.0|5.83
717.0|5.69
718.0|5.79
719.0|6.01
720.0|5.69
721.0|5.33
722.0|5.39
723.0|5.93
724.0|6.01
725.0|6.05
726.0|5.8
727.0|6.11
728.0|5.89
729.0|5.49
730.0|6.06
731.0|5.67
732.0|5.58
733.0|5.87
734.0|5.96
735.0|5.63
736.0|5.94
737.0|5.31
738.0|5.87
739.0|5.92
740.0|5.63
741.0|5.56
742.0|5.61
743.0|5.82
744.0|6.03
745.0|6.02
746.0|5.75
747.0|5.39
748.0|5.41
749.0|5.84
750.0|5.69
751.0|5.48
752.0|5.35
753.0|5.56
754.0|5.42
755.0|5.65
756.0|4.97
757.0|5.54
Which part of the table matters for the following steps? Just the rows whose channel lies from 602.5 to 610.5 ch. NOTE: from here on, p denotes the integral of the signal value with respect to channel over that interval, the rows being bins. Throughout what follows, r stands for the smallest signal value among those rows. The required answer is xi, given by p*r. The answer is 389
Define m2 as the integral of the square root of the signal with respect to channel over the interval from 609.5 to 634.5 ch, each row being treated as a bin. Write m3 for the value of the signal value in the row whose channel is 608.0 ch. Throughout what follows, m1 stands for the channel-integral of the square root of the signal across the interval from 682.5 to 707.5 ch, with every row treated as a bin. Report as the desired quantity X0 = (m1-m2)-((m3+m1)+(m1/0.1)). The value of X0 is -700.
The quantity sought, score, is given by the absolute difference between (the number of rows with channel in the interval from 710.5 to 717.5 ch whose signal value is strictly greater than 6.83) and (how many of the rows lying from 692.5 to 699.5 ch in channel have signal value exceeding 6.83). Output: 1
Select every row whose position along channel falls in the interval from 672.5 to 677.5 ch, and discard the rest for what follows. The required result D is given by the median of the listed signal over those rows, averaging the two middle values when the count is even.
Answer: 7.0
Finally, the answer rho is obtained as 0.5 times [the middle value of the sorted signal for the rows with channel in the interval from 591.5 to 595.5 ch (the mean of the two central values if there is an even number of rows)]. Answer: 3.70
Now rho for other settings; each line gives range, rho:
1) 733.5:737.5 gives 2.89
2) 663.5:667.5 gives 3.55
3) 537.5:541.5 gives 3.16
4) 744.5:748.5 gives 2.79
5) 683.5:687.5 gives 3.25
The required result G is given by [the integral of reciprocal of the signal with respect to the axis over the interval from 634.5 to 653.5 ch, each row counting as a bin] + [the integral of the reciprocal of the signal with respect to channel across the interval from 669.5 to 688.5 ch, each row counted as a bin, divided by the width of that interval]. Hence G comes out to 2.84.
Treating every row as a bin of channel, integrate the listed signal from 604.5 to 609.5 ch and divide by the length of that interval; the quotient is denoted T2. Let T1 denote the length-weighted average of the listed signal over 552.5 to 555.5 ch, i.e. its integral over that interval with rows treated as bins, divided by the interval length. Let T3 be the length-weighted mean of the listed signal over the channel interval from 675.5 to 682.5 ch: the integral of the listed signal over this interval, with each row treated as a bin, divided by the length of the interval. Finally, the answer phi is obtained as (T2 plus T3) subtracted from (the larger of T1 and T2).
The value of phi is -6.8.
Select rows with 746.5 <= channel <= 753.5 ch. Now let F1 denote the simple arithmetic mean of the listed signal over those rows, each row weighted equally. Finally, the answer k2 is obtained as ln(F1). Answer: 1.71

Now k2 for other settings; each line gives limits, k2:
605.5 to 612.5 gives 1.96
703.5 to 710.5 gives 1.78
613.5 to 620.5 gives 1.93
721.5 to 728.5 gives 1.77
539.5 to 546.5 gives 1.87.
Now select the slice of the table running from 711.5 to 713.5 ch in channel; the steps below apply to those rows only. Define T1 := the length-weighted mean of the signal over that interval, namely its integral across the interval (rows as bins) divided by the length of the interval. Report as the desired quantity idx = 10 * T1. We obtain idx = 61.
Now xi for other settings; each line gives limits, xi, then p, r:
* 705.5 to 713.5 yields 274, 48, 5.68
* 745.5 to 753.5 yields 238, 44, 5.35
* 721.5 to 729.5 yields 252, 47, 5.39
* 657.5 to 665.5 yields 350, 54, 6.43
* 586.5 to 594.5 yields 399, 58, 6.84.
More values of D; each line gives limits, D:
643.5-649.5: 7.2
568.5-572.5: 6.7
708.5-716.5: 5.8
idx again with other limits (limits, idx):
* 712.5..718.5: 58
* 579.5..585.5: 71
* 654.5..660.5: 66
